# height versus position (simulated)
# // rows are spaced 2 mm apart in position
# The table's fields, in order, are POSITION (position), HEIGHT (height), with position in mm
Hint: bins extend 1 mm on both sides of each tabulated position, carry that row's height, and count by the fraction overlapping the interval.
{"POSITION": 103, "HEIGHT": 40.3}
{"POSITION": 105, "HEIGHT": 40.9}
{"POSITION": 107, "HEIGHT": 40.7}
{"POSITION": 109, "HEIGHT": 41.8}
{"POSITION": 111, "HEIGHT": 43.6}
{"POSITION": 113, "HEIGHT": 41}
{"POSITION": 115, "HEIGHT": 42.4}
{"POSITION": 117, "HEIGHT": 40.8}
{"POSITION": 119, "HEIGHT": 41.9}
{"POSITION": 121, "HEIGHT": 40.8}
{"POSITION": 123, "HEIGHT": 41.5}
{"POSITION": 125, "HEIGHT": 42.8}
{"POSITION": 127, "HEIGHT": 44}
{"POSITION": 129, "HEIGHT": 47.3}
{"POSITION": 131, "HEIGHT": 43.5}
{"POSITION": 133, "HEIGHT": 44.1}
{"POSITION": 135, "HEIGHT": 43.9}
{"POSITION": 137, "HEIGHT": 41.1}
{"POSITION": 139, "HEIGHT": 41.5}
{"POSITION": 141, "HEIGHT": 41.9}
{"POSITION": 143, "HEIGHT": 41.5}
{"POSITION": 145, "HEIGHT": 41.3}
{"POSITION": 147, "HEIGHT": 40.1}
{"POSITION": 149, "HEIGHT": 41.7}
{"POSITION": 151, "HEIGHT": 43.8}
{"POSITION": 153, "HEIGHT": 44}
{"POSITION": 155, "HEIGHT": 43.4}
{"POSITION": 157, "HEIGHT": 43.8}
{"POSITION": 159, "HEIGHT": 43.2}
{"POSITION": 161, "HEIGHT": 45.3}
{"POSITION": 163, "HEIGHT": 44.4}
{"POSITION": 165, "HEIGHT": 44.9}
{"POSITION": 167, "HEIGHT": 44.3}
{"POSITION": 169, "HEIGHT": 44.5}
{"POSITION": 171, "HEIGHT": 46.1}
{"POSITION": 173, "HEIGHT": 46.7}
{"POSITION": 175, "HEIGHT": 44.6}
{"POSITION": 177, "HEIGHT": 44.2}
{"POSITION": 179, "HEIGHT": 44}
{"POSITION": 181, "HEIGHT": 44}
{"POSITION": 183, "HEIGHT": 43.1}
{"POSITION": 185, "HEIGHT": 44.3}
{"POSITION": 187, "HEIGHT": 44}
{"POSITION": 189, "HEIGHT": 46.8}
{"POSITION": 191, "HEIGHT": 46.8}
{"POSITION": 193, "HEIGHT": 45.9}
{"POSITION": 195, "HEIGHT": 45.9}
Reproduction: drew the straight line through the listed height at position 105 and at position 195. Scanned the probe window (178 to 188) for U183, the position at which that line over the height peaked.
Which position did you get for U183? 183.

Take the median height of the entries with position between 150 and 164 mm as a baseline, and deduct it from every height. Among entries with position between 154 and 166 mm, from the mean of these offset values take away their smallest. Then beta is 1.0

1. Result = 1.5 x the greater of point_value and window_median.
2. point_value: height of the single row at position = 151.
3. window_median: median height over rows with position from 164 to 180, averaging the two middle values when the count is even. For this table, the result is 66.8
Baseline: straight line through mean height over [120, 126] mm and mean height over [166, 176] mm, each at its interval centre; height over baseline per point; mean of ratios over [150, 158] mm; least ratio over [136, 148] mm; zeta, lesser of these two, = 0.922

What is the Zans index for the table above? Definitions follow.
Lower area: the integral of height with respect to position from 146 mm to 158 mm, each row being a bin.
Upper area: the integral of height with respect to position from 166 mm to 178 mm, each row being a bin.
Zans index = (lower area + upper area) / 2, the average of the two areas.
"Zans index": 527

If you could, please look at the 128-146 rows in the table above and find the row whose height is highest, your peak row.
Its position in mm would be 129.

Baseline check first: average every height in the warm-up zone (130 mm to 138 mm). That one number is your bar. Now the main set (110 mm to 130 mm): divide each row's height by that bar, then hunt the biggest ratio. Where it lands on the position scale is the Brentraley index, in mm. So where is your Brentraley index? 129 mm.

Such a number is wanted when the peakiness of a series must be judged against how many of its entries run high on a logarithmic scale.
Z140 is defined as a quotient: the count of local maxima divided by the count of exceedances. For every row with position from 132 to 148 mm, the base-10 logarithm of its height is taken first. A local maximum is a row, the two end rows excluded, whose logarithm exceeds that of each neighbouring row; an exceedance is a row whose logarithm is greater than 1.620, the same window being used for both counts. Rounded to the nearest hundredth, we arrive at 0.33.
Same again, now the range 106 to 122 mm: 0.75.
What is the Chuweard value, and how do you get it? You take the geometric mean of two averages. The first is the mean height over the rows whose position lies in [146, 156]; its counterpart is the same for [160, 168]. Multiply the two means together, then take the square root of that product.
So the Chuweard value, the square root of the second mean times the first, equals 43.6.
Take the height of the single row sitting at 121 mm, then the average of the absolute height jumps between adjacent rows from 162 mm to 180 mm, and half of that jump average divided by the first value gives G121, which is 0.0095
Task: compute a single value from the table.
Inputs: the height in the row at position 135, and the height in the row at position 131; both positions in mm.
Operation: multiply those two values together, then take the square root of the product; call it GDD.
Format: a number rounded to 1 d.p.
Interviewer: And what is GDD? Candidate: 43.7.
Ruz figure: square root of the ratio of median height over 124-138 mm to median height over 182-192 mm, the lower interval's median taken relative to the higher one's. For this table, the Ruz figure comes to 0.995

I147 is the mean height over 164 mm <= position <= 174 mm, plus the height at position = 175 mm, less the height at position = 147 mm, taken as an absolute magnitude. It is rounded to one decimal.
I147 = 49.8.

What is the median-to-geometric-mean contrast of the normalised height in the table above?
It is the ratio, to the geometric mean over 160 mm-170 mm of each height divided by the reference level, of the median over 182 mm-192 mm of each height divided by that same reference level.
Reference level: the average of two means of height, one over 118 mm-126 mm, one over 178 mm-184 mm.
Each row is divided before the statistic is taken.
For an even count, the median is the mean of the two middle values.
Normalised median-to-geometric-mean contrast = 0.99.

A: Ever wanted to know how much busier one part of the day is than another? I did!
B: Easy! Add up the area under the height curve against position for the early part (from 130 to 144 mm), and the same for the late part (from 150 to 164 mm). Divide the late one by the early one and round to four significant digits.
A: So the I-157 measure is 1.035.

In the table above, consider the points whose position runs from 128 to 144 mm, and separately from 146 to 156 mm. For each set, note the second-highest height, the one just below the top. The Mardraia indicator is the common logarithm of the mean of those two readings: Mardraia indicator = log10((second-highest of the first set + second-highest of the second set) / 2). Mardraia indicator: 1.64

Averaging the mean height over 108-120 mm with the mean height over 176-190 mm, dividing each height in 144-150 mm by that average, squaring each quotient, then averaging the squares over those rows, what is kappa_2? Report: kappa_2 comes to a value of 0.91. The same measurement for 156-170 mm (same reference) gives 1.06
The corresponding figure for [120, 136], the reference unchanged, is 1.02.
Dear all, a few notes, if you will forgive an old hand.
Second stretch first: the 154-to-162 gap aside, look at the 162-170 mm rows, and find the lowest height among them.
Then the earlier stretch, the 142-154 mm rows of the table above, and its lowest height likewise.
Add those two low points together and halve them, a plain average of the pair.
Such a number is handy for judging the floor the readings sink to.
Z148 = 42.2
